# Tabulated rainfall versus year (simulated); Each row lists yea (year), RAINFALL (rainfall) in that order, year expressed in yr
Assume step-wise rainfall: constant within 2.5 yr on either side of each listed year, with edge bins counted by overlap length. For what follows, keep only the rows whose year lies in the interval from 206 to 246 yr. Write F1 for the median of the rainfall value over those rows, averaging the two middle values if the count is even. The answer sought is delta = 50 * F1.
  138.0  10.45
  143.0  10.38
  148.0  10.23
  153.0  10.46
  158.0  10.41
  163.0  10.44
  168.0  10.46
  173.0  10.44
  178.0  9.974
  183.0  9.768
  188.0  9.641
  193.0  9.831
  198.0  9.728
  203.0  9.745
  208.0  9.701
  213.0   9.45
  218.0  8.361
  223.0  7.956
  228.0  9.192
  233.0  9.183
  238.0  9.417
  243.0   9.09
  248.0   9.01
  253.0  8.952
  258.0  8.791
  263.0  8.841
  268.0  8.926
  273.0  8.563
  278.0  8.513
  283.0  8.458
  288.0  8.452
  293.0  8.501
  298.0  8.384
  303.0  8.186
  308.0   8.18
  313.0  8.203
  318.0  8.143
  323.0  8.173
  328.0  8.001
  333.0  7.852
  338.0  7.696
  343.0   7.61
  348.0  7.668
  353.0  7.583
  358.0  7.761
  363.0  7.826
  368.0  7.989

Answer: 459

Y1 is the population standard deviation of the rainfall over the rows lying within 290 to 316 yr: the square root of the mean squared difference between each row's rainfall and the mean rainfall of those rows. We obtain 0.13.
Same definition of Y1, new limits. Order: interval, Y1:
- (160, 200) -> 0.33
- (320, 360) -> 0.19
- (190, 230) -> 0.66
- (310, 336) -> 0.13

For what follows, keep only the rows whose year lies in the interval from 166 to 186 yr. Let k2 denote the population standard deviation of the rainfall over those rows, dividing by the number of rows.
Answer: 0.30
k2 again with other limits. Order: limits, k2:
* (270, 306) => 0.11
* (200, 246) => 0.56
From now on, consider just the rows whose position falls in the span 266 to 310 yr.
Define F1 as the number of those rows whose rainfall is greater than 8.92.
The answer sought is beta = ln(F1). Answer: 0.0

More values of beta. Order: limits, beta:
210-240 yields 1.4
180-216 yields 1.9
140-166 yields 1.6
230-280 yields 1.8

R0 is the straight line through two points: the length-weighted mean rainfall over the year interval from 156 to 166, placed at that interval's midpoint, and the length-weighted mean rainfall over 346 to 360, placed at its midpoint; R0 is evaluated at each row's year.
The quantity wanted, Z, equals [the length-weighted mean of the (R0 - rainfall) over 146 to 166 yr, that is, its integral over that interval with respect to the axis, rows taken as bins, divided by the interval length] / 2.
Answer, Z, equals 0.05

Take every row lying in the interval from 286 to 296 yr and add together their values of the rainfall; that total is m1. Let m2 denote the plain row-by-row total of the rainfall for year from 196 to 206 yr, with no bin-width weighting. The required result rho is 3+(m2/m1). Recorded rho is 4.15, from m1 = 17.0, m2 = 19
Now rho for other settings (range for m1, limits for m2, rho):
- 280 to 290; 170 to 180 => 4.21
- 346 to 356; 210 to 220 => 4.17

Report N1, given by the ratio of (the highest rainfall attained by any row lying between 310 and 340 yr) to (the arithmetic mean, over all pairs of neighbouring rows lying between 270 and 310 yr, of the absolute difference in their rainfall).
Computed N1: 119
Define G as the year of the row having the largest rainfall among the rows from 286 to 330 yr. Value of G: 293.0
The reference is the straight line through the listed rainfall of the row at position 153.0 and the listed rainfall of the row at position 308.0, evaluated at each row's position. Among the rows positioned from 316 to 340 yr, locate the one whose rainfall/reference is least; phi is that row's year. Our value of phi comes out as 338.0 yr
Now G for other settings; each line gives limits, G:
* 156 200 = 168.0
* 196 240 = 203.0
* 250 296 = 253.0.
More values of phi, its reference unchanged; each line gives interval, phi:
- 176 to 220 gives 218.0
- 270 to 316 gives 273.0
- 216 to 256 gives 223.0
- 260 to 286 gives 273.0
